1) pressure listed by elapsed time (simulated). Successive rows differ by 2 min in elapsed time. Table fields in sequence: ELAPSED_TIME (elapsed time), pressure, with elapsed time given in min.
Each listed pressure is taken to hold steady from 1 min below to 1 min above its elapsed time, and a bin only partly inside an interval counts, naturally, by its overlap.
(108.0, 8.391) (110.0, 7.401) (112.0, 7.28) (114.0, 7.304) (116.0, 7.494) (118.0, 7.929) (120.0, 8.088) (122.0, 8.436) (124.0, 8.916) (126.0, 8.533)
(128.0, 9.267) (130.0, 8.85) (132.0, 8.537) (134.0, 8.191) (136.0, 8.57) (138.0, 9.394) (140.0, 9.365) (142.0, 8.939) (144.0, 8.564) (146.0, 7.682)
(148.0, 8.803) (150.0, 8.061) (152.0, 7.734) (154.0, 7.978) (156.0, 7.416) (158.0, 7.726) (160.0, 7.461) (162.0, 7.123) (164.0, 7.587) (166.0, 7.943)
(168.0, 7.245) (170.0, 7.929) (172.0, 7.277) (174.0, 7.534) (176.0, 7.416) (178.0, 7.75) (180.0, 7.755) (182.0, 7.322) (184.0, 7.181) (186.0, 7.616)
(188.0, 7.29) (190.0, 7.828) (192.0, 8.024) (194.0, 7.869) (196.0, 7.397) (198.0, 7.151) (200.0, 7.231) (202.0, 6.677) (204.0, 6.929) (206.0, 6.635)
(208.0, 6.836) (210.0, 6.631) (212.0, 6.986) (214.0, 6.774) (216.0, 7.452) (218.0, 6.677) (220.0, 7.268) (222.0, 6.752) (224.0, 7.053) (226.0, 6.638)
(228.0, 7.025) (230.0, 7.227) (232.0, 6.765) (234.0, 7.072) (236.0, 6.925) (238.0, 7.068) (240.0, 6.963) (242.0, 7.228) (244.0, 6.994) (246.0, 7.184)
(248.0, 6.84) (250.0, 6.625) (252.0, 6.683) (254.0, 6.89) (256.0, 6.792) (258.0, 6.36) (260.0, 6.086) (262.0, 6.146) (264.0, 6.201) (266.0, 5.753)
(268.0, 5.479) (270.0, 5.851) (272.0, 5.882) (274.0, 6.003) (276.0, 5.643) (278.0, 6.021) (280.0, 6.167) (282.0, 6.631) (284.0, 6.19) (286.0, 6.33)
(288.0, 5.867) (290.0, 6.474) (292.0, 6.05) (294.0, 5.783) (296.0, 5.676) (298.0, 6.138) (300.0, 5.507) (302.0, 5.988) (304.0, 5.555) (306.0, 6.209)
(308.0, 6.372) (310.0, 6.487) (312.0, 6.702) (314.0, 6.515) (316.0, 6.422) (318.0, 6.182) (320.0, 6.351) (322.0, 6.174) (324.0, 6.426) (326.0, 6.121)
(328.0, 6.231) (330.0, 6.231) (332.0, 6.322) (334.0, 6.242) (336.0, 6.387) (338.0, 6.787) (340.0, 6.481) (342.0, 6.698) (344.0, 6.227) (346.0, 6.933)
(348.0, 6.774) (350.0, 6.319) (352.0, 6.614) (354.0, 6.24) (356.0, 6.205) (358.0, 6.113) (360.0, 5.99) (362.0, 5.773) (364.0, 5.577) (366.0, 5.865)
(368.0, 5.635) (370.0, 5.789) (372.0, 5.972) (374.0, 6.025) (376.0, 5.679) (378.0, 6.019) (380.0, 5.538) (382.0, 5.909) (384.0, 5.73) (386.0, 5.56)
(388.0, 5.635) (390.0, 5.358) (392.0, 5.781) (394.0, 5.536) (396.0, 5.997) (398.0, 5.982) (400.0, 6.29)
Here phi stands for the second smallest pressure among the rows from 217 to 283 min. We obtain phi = 5.643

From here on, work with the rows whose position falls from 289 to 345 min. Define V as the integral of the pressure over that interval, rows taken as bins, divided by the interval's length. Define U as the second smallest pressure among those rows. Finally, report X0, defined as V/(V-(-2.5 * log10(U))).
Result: 0.770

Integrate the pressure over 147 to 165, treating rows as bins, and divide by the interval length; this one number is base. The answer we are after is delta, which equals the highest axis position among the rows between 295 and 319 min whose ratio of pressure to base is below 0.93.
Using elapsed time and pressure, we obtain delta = 318.0 min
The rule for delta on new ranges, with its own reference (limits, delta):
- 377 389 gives 388.0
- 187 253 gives 252.0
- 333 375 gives 374.0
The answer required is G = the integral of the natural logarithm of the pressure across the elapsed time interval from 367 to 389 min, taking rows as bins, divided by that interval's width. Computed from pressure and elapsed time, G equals 1.75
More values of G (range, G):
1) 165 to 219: 1.99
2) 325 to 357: 1.86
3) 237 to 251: 1.94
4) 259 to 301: 1.79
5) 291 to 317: 1.81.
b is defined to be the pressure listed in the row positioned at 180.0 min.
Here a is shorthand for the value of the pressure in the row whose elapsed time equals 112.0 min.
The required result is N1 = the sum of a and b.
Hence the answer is 15.0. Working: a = 7.28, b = 7.755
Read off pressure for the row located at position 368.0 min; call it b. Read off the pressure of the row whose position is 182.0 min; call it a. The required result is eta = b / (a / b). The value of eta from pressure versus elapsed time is 4.3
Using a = 7.322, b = 5.635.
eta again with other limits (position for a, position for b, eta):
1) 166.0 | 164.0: 7.2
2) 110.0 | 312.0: 6.1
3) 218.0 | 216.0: 8.3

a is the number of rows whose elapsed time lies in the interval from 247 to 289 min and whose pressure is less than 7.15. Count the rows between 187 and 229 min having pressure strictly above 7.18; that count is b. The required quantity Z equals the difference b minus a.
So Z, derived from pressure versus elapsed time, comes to -13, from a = 21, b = 8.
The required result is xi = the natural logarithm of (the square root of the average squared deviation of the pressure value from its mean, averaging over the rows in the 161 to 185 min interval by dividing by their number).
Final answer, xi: -1.29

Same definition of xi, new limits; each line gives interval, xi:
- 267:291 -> -1.14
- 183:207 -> -0.84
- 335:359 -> -1.34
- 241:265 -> -0.98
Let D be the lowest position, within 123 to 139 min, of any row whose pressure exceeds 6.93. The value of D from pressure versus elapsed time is 124.0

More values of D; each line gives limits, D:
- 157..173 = 158.0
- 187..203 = 188.0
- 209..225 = 212.0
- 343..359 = 346.0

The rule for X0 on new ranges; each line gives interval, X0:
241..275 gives 0.771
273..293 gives 0.762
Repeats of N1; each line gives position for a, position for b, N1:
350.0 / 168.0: 13.6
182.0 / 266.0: 13.1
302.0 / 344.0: 12.2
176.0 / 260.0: 13.5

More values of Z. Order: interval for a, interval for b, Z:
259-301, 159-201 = -2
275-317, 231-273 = -19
